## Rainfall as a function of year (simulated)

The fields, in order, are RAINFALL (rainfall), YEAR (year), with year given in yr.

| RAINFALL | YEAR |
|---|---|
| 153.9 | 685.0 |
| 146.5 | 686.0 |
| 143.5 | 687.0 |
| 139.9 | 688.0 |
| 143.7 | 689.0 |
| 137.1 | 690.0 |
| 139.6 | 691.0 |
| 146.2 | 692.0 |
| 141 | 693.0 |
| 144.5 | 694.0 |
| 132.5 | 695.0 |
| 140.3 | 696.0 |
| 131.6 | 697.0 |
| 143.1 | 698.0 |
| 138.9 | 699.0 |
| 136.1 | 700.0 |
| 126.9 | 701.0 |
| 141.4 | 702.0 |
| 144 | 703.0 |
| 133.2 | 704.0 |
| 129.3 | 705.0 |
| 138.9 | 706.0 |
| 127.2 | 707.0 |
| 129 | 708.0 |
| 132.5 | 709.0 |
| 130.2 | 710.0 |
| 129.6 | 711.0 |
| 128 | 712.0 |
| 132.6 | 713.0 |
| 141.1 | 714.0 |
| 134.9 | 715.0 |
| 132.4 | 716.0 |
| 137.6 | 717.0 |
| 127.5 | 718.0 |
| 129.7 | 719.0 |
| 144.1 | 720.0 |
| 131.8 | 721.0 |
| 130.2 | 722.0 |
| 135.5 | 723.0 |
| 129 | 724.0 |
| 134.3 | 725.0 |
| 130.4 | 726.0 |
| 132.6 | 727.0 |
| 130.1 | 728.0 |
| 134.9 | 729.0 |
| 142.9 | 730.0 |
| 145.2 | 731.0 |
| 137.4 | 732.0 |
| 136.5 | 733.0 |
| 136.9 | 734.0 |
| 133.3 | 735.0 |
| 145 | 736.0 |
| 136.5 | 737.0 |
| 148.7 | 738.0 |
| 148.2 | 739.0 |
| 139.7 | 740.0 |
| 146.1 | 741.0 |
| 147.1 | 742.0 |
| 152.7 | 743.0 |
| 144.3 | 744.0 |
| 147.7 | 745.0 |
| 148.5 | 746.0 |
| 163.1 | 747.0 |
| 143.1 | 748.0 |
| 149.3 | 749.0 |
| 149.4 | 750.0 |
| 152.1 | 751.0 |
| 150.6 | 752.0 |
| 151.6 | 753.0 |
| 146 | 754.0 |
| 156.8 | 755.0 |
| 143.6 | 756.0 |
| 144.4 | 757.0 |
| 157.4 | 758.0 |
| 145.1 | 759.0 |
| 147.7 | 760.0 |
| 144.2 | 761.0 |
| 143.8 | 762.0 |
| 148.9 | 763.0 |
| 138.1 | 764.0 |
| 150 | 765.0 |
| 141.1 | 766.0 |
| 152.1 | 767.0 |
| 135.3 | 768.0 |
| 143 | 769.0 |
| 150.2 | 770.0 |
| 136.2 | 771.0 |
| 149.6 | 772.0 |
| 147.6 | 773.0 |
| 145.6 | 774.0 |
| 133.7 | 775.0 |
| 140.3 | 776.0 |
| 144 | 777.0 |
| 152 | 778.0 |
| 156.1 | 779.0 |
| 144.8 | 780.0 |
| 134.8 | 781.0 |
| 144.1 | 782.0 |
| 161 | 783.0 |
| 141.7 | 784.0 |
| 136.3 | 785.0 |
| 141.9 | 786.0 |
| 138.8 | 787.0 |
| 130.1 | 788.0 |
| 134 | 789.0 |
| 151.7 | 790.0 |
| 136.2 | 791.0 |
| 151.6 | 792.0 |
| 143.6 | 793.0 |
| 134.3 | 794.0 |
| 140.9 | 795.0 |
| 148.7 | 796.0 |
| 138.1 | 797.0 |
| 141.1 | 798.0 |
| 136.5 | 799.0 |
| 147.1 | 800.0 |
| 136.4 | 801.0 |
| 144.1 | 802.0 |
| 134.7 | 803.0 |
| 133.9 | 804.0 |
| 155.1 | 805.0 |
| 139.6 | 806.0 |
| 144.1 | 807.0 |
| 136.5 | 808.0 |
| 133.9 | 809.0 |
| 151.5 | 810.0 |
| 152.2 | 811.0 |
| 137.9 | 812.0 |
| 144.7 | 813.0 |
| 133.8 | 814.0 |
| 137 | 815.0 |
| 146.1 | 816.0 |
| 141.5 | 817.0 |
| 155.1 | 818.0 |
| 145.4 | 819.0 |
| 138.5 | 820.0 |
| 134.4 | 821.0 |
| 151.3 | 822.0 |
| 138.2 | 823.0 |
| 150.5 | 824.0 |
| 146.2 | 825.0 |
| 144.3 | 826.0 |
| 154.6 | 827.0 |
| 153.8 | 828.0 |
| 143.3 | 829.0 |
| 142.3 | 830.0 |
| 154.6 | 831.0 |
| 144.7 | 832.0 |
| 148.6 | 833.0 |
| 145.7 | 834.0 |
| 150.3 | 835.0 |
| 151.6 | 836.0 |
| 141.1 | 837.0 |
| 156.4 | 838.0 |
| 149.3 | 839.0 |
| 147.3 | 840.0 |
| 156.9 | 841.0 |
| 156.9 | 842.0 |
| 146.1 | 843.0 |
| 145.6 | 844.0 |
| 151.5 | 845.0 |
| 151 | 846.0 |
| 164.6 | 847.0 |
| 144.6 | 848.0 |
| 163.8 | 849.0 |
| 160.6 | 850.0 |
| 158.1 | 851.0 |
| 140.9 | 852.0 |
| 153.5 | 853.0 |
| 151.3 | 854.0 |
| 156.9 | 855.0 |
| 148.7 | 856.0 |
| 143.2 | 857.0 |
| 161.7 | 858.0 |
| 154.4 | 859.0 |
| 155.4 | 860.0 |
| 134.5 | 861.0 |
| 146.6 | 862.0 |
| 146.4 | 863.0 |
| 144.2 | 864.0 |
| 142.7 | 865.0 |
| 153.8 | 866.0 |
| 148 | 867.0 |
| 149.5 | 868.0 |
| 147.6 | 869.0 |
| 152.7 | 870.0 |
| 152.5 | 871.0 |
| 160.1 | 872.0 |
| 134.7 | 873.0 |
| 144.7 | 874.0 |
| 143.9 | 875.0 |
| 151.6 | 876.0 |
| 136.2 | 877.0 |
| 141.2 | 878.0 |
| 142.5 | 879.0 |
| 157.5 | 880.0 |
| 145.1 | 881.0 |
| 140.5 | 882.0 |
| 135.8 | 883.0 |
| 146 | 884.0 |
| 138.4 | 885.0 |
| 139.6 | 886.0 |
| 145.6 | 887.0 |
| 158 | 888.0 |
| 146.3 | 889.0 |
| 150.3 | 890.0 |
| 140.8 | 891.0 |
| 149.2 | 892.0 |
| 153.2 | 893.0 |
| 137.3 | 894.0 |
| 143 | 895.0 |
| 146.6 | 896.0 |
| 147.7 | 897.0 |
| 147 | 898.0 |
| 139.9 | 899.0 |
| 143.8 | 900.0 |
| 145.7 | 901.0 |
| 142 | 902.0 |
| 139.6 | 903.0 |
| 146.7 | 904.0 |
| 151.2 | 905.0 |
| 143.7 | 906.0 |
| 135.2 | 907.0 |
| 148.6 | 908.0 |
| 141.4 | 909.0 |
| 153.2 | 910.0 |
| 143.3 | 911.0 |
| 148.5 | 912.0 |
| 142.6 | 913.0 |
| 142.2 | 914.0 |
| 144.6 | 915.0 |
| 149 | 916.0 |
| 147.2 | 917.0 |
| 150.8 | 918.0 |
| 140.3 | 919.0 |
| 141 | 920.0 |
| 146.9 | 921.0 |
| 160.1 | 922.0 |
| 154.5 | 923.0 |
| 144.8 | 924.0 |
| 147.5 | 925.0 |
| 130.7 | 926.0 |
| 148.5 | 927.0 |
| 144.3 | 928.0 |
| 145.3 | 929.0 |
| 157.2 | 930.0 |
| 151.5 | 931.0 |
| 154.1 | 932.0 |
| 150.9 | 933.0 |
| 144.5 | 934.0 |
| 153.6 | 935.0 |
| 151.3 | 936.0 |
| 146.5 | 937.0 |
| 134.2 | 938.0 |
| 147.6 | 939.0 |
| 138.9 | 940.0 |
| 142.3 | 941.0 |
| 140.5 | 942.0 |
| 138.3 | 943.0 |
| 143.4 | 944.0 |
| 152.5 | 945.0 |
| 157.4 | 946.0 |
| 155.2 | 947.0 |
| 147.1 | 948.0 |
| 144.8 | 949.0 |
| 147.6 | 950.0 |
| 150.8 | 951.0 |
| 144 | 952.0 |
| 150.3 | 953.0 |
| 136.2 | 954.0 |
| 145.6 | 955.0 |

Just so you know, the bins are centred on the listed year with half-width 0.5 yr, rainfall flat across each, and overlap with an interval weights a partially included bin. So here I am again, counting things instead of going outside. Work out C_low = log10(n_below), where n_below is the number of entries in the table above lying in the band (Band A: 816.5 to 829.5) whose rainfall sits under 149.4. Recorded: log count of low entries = 0.9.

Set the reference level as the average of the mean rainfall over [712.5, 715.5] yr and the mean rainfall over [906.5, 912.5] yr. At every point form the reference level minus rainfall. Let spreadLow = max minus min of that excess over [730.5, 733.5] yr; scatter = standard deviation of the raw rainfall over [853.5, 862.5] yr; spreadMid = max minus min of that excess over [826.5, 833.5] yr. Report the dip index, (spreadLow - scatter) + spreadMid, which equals 13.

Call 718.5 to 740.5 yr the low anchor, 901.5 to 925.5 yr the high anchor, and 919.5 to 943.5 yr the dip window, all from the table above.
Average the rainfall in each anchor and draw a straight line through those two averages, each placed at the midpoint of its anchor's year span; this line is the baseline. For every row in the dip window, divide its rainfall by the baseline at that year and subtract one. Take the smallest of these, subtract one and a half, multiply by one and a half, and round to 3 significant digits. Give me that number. -2.41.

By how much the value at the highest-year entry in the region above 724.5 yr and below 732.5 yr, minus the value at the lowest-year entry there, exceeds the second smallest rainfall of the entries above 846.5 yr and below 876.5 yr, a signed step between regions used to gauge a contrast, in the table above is -132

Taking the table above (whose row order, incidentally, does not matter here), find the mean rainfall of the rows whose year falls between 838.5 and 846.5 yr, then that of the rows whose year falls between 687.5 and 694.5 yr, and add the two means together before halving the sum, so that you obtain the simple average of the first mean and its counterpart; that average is 146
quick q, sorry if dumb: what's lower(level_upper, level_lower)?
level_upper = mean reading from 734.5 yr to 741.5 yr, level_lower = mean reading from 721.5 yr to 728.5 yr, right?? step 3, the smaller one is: 132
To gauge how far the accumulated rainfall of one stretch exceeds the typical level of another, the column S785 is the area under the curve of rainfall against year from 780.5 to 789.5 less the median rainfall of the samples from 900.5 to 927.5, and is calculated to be 1117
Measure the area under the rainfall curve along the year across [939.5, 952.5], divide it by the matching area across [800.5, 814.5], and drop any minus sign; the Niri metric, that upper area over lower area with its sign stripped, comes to 1.0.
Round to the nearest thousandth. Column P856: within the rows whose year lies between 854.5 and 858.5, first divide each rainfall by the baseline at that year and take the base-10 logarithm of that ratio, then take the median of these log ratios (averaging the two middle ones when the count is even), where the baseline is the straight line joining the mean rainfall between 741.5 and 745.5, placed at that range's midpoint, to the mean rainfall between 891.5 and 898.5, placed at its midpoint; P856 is 0.017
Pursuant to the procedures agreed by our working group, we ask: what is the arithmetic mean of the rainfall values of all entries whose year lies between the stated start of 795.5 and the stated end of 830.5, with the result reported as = 143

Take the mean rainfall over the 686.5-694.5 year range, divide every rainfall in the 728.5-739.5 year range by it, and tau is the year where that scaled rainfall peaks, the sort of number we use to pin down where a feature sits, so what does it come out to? 738.0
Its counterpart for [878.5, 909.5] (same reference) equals 888.0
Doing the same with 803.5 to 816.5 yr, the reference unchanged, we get 805.0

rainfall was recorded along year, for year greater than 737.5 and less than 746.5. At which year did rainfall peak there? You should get 743.0 yr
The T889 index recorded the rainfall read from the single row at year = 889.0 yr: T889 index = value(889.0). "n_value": 146.3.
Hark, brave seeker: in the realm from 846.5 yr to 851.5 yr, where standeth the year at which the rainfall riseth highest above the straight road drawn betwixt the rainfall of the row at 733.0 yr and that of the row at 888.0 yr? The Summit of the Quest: 847.0 yr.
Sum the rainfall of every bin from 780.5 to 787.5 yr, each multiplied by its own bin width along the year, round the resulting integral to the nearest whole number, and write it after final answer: 999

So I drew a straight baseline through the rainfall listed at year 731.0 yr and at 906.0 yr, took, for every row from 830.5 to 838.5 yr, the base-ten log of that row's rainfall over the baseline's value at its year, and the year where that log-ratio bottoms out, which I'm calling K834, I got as 837.0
